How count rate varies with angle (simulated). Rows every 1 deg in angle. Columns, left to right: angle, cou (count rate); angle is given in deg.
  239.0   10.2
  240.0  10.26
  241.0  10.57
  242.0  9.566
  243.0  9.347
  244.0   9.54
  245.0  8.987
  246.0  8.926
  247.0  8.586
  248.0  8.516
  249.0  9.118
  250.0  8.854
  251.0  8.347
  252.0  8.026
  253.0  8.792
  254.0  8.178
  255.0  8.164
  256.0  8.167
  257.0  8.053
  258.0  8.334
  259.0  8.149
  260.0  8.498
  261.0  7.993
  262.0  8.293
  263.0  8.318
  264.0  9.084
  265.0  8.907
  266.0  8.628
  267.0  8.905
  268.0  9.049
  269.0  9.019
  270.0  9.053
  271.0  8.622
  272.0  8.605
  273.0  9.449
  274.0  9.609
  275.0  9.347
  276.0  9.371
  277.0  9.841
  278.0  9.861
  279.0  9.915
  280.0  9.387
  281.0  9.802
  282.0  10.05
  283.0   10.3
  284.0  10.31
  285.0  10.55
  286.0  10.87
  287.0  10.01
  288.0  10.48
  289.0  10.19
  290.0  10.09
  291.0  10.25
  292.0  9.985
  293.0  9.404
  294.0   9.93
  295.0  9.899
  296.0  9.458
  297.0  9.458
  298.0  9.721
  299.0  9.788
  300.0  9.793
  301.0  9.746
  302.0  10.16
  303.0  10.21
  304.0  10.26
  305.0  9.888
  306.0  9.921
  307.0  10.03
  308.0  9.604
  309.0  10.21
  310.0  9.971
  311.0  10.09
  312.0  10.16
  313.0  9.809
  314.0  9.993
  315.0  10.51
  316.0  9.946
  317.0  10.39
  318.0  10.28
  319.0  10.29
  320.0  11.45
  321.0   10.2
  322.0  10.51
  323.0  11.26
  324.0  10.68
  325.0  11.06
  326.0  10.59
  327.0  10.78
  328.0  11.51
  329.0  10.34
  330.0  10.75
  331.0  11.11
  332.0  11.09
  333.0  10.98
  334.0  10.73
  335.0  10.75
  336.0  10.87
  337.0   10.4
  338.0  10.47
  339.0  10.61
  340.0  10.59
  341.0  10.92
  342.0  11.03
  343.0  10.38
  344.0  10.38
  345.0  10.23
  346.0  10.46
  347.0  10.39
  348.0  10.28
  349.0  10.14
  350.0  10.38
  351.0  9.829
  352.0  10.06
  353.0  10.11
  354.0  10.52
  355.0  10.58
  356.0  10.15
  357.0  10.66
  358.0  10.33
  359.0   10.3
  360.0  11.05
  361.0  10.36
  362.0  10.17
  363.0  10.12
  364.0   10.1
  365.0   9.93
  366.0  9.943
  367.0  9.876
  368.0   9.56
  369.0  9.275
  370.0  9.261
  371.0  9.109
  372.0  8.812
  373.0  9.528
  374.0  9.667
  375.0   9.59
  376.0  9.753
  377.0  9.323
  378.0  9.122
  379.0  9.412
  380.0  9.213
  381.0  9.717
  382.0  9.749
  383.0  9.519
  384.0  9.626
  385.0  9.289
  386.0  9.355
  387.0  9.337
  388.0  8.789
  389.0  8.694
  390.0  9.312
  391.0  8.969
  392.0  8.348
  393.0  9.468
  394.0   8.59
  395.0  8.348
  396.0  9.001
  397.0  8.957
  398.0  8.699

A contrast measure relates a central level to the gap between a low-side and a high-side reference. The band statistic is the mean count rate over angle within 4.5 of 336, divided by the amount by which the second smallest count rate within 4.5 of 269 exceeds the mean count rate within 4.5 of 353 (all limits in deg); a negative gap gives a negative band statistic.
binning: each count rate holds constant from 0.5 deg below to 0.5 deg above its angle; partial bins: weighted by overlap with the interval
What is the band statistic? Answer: -6.5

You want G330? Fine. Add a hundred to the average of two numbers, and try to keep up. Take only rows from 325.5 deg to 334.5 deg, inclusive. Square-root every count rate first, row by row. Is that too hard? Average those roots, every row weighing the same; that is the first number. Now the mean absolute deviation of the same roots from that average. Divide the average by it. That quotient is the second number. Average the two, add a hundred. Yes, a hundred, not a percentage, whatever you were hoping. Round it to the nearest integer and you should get 143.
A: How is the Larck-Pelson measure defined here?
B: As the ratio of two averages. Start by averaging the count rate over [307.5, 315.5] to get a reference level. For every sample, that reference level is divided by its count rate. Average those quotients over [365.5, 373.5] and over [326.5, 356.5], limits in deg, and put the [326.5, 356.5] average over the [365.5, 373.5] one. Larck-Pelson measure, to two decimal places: 0.89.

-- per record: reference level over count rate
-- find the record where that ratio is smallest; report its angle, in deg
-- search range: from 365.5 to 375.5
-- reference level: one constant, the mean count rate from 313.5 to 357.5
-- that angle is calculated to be 366.0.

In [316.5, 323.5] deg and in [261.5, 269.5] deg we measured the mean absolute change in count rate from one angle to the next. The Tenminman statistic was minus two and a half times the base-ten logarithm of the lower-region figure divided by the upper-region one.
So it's 1.0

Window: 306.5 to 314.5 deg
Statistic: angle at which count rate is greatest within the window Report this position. 309.0 deg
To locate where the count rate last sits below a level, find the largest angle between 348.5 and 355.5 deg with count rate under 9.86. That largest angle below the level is 351.0 deg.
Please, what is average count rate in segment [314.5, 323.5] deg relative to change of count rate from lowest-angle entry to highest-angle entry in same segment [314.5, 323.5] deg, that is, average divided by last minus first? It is 14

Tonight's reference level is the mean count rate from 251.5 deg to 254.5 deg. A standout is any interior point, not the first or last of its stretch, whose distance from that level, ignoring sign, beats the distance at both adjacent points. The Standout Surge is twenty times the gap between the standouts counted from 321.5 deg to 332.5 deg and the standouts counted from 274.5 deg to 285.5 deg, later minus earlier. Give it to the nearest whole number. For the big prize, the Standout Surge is 60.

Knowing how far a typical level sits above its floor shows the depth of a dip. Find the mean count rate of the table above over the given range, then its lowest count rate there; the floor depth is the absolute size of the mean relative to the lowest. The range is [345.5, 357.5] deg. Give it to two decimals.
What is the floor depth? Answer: 0.47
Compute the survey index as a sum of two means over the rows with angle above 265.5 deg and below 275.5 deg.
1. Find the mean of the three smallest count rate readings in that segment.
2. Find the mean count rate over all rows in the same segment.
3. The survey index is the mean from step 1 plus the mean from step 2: 17.6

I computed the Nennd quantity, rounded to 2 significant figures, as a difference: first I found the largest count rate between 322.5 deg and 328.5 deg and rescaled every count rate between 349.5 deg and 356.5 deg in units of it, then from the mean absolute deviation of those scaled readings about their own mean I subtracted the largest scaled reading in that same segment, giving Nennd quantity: -0.90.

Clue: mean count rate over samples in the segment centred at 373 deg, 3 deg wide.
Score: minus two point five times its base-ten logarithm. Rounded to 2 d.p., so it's -2.43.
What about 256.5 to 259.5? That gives -2.28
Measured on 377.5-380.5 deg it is -2.42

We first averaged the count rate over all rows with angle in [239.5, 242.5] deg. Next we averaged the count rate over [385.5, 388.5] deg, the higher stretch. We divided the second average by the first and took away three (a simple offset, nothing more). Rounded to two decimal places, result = -2.10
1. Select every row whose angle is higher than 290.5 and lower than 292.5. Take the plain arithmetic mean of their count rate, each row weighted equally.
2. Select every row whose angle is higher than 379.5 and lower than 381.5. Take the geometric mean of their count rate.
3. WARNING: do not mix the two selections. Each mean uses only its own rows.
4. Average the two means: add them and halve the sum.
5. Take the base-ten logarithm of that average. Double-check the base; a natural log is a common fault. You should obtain 0.99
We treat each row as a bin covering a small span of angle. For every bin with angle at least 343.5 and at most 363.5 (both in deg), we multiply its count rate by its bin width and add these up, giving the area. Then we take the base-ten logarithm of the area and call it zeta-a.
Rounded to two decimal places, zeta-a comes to 2.31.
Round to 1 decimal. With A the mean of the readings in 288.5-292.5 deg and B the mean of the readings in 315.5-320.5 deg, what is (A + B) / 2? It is 10.3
